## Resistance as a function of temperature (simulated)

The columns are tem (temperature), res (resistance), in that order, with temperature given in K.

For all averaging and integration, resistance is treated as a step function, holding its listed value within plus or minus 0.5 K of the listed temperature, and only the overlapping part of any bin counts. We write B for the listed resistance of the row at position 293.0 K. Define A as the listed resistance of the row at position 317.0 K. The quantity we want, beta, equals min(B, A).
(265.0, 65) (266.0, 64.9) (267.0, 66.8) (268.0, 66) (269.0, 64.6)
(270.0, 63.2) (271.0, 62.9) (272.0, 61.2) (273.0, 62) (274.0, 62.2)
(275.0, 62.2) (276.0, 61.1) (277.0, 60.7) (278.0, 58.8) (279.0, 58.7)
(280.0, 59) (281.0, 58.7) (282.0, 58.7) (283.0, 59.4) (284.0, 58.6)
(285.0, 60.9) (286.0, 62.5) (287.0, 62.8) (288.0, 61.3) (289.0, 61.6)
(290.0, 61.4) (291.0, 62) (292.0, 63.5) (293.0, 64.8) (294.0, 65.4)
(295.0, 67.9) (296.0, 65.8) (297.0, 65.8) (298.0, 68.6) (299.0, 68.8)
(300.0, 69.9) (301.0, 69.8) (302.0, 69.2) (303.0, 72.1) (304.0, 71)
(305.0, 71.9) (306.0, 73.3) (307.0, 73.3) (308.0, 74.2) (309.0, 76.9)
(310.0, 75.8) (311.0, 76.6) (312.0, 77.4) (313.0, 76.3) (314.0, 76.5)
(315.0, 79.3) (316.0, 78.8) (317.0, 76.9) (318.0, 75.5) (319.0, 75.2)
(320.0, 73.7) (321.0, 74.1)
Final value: 65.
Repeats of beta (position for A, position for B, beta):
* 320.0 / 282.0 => 59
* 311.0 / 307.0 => 73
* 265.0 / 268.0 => 65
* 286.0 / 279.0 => 59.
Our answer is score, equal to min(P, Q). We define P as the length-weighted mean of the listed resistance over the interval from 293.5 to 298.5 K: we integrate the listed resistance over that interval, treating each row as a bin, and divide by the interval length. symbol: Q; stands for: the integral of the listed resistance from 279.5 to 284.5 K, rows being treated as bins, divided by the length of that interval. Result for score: 58.9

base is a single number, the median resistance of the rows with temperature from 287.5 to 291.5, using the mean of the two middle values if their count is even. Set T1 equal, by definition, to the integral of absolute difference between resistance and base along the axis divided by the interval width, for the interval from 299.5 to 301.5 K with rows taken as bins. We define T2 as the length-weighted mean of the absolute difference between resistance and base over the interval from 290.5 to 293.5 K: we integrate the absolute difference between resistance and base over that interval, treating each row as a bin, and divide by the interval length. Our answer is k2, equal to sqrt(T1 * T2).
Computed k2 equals 4.0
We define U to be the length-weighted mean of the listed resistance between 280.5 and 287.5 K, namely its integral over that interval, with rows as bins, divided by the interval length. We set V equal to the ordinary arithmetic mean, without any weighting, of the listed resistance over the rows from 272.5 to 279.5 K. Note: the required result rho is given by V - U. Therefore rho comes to 1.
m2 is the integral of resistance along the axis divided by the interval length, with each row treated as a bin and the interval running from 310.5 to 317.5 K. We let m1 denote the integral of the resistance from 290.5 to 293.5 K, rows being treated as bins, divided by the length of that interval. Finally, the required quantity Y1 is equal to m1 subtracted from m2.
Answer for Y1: 14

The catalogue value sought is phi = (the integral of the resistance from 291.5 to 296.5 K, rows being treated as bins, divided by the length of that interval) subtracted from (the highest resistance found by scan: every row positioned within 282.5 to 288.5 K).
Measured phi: -3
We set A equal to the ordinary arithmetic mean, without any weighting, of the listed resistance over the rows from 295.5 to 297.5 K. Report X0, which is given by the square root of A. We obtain 8.1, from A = 66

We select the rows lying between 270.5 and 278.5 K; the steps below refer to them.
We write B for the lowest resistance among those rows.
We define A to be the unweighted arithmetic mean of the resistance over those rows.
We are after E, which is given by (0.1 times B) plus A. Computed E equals 67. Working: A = 61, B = 58.8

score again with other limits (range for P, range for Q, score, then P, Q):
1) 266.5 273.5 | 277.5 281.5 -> 58.8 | 63.8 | 58.8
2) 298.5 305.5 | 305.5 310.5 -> 70.4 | 70.4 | 74.7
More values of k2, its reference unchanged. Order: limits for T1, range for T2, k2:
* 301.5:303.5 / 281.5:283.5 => 4.7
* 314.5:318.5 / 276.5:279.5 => 5.8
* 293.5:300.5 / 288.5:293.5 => 2.7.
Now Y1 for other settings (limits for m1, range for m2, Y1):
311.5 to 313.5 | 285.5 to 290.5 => -15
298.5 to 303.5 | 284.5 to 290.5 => -8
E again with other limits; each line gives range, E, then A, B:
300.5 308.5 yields 79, 72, 69.2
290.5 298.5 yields 72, 65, 62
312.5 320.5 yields 84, 77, 73.7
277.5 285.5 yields 65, 59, 58.6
